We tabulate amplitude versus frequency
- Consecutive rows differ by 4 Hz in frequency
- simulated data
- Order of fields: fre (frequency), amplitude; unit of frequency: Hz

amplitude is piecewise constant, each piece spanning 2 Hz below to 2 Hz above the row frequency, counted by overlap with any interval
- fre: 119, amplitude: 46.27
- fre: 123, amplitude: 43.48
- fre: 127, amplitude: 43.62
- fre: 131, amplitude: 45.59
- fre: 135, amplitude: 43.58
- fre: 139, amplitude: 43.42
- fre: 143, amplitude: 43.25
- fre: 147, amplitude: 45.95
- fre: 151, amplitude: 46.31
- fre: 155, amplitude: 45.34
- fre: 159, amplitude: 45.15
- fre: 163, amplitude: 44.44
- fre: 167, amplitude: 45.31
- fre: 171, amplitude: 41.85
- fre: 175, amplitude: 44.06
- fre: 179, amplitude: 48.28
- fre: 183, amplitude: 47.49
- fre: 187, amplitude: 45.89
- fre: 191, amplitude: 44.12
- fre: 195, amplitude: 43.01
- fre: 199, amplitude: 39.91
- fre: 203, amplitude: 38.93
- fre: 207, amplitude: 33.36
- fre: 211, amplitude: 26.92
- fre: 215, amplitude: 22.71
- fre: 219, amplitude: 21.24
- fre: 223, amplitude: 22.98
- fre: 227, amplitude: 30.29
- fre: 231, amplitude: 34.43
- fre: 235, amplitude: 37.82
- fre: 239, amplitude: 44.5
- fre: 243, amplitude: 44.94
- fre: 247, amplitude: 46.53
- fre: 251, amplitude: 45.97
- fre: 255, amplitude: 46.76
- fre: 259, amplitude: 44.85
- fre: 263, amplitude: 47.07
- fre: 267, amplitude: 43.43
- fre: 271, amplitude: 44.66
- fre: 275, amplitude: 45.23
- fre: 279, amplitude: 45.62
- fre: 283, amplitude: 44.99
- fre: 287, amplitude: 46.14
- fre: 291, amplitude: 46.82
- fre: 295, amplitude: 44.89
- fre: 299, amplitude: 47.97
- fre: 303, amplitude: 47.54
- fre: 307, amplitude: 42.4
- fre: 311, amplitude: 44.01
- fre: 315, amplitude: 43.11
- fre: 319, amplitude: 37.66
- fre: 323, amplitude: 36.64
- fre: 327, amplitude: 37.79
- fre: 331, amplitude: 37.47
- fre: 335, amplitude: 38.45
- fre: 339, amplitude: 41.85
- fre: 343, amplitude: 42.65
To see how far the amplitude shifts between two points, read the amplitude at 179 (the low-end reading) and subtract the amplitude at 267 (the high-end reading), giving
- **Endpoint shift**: 5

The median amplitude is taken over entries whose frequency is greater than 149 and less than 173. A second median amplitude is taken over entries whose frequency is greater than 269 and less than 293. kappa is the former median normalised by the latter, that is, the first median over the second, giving 0.996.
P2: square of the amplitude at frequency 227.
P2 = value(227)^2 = 917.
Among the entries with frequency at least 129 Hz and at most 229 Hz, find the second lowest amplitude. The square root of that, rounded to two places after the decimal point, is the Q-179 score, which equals 4.77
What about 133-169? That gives 6.59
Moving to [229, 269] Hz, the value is 6.15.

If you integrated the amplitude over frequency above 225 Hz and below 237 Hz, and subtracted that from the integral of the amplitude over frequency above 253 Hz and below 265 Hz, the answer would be 145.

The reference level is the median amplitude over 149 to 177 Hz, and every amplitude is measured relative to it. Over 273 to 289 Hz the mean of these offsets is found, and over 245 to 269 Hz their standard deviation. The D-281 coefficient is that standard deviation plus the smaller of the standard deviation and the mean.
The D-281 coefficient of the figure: 2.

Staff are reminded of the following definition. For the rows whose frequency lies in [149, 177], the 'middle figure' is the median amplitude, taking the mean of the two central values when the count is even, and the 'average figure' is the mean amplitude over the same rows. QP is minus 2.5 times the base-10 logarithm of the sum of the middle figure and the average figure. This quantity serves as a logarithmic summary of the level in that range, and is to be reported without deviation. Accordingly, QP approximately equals -4.88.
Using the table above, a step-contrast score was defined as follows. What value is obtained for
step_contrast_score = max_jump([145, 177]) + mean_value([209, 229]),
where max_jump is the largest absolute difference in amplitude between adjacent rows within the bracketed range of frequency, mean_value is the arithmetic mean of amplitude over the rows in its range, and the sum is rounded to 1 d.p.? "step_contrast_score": 28.3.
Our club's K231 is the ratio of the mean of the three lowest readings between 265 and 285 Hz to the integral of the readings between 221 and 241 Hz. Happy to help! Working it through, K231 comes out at 0.065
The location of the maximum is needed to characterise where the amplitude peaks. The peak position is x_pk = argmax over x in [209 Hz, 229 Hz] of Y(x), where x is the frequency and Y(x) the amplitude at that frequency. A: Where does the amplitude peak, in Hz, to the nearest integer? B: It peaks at 227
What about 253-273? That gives 263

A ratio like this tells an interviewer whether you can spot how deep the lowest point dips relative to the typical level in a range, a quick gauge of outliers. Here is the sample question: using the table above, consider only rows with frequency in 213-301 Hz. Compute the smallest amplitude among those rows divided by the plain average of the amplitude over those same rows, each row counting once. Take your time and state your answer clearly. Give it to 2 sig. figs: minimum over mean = 0.52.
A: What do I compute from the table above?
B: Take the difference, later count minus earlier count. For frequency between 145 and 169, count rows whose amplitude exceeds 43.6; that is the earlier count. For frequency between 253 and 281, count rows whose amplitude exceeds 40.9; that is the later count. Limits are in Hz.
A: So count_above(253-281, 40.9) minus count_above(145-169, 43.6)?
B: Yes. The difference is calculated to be 1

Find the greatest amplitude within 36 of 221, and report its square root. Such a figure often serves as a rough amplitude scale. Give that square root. 6.84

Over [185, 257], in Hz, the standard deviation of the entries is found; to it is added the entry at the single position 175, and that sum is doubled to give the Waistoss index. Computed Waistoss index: 106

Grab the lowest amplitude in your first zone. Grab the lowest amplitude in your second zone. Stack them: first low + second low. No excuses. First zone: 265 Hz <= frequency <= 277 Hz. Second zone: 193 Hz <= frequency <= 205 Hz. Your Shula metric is 82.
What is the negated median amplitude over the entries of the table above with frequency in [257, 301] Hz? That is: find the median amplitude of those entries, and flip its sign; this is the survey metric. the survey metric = -45.2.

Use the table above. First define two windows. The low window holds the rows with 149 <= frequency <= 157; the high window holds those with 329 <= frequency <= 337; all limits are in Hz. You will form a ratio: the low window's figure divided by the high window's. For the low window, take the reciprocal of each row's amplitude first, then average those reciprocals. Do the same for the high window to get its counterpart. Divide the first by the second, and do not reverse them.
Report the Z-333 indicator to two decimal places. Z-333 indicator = 0.83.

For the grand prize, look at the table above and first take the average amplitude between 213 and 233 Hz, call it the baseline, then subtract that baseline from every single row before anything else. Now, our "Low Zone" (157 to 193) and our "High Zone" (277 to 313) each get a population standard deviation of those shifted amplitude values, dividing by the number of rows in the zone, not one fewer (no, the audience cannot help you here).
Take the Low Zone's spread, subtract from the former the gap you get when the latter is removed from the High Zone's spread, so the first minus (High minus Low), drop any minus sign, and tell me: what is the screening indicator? 2.0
